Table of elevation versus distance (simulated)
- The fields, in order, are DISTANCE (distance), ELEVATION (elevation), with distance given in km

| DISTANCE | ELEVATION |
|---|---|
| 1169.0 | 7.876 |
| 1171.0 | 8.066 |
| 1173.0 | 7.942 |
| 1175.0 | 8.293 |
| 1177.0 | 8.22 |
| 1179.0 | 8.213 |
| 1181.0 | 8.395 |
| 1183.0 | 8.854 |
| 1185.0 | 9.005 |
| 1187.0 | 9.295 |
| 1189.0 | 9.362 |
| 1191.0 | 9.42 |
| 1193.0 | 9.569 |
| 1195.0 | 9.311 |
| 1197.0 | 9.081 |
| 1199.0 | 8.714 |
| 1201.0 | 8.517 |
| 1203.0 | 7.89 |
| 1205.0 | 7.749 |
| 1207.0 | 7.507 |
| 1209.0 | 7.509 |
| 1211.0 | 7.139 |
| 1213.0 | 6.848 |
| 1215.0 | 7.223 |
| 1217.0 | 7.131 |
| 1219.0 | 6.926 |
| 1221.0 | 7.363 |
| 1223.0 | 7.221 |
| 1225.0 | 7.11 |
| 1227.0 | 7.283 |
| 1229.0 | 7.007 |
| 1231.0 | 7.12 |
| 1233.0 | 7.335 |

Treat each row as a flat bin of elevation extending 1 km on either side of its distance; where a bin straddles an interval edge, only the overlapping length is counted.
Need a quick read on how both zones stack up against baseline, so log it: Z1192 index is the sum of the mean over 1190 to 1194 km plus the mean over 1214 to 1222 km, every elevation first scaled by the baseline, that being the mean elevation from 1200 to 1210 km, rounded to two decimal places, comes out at 2.13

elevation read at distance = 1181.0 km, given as 8.395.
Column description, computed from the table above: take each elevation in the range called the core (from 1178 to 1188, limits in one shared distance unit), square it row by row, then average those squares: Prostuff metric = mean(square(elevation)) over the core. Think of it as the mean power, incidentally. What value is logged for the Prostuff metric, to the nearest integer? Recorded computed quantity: 77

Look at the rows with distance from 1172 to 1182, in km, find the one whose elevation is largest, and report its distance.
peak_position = 1181.0 km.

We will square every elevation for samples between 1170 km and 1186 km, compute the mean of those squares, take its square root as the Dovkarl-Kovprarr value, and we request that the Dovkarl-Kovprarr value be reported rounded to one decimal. 8.4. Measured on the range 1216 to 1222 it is 7.1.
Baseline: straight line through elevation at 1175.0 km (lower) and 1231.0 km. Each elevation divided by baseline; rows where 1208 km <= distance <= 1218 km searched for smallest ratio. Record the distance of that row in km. 1213.0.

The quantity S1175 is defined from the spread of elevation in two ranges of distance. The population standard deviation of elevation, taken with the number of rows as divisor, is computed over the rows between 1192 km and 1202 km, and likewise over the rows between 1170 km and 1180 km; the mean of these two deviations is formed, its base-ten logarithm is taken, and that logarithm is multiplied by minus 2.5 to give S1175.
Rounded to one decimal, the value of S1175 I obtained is 1.5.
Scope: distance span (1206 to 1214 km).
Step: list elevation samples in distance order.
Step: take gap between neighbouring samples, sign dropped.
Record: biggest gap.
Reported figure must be 0.37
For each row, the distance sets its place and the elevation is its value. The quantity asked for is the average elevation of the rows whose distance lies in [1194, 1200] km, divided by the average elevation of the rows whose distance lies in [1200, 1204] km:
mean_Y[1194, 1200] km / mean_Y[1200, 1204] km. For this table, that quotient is 1.10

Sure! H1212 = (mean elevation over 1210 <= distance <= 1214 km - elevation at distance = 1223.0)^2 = 0.1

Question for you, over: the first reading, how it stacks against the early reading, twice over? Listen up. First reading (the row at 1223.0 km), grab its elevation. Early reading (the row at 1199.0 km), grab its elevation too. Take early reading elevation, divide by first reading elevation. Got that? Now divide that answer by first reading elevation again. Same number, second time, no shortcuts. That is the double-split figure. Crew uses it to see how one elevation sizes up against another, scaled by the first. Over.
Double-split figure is 0.167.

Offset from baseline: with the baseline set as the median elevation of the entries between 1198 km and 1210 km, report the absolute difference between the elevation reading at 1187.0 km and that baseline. 1.5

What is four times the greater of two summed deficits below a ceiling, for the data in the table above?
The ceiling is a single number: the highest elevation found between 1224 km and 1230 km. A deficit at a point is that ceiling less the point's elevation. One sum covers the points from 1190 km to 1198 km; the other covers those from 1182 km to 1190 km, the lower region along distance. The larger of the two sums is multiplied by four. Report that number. -30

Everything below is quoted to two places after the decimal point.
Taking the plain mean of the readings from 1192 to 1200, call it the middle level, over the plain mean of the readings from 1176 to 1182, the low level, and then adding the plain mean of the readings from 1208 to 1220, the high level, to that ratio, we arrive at 8.24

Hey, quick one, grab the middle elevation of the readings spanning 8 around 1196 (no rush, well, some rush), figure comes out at 9.2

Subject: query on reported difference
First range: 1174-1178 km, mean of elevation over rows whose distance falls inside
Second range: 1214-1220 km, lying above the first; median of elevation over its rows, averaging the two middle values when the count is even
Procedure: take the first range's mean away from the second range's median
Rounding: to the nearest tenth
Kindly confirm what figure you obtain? -1.1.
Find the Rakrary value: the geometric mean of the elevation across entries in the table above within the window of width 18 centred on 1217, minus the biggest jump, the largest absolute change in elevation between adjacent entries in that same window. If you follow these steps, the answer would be 6.7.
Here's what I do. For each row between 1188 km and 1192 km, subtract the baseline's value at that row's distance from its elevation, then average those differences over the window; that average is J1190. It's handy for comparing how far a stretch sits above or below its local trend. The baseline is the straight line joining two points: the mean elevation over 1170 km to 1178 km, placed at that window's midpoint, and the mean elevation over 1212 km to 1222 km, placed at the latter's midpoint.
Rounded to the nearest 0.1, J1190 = 1.6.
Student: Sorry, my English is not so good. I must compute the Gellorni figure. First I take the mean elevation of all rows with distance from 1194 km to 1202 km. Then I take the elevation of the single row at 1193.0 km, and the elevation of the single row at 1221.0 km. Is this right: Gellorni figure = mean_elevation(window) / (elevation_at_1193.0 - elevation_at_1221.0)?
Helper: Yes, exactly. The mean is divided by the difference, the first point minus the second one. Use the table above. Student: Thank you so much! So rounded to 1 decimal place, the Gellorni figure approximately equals 4.0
